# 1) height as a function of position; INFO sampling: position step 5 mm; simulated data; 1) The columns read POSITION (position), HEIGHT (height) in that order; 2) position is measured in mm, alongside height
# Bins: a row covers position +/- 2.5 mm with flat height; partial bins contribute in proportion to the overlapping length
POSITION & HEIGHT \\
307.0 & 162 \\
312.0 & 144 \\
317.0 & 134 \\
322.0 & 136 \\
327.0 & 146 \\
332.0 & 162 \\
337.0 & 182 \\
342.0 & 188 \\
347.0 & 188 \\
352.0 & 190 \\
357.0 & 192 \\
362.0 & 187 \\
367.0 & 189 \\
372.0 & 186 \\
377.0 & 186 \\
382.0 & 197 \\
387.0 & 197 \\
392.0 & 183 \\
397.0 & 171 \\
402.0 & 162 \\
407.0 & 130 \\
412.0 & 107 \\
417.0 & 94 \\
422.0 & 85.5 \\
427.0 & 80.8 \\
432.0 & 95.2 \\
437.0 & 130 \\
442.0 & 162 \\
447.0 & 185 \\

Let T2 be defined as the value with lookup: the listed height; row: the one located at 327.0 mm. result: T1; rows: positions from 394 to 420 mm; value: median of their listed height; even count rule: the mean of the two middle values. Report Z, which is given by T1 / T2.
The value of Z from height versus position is 0.9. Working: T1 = 130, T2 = 146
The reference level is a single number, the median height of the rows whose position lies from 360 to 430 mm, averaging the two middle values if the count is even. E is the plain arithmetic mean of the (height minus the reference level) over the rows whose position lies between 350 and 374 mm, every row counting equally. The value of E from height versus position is 12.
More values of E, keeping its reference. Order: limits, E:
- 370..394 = 13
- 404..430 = -78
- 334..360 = 11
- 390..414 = -26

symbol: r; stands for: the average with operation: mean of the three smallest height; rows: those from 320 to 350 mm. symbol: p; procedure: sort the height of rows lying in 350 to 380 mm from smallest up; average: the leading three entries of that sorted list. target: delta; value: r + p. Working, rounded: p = 186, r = 148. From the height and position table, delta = 334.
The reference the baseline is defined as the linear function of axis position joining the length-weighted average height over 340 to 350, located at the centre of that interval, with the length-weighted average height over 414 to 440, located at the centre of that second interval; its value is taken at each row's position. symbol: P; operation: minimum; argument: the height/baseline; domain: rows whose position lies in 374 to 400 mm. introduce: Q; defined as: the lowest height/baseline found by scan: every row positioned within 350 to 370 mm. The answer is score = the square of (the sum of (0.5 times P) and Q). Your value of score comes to 2.76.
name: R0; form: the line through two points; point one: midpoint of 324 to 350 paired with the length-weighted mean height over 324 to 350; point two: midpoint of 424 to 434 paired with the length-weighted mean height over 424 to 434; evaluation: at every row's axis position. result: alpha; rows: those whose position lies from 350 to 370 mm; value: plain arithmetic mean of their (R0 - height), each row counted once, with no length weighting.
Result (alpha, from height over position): -38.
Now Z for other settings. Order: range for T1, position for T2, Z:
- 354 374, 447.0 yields 1.0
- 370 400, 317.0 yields 1.4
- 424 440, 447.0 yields 0.5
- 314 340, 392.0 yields 0.8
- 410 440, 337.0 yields 0.5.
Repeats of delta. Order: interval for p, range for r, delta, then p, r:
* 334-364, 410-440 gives 272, 186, 87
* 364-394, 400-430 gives 272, 185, 87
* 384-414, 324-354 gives 296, 133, 163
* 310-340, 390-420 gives 248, 138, 110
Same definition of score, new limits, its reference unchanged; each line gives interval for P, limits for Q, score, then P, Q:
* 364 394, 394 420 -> 2.06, 1.15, 0.86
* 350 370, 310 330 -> 1.30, 1.05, 0.61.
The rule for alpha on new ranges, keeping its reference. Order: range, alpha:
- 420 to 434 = 2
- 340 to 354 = -25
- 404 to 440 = -9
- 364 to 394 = -56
